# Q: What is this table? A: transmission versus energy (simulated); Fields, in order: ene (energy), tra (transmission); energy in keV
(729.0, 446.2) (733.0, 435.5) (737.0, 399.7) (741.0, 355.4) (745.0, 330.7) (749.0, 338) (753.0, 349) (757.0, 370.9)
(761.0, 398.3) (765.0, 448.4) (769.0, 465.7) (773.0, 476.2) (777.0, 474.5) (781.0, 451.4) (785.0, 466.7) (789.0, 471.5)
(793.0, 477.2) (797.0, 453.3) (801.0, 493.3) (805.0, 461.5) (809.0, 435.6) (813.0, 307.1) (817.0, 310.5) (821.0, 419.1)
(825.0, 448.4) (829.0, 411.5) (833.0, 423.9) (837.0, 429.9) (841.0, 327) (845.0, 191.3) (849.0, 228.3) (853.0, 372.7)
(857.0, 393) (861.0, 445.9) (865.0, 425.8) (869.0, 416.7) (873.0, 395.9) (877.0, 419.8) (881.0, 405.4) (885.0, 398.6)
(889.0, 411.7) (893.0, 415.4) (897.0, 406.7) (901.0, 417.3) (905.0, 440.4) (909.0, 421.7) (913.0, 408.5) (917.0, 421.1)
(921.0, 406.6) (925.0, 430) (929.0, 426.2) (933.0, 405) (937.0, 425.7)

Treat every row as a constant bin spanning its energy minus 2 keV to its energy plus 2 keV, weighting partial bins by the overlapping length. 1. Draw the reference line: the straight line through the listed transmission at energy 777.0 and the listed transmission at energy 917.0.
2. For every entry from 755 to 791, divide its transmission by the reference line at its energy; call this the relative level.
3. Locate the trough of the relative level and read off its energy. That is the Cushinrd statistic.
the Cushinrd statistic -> 757.0 keV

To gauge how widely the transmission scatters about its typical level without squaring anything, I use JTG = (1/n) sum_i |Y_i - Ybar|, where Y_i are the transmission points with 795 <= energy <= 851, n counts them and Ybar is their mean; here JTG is 77.6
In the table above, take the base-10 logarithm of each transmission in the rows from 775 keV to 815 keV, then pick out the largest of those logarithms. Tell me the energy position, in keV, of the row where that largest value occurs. 801.0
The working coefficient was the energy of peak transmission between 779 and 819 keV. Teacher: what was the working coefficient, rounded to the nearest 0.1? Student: 801.0 keV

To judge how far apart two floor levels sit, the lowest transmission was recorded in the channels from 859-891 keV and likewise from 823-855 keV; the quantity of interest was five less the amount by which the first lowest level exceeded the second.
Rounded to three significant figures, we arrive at -200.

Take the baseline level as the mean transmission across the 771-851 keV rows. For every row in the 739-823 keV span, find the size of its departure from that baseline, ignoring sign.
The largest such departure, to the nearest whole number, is 101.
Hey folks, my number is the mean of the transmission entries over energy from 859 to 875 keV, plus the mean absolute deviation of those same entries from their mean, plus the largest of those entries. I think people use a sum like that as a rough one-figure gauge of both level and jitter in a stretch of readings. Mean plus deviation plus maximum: 882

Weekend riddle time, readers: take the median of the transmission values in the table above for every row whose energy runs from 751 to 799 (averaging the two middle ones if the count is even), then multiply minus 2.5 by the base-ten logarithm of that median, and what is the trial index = -6.66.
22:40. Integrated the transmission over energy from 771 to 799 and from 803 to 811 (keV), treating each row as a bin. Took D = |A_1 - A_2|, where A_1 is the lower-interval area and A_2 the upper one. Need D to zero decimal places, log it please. 9495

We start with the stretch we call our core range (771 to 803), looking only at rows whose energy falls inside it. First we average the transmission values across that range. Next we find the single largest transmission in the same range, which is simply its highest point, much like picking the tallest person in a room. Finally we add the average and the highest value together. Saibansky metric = 964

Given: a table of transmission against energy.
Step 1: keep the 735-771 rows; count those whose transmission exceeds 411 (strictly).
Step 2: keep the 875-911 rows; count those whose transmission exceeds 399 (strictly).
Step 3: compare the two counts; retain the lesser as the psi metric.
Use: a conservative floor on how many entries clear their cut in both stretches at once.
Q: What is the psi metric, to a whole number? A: 2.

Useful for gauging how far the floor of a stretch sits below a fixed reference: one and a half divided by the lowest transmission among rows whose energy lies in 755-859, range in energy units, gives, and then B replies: 0.0078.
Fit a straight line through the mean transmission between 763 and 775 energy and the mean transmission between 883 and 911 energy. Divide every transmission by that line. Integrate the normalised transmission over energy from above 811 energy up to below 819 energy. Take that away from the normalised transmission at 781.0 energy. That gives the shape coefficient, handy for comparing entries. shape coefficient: -4.6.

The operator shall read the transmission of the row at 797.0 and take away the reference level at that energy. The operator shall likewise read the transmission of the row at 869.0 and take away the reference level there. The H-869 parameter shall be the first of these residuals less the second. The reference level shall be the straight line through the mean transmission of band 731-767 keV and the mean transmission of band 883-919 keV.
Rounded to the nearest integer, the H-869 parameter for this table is 53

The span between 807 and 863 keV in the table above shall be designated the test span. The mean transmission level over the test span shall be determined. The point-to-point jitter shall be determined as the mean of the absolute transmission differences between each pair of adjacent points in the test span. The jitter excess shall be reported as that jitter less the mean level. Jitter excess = -304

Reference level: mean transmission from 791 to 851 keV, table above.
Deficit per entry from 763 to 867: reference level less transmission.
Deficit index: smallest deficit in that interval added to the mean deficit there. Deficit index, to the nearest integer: -129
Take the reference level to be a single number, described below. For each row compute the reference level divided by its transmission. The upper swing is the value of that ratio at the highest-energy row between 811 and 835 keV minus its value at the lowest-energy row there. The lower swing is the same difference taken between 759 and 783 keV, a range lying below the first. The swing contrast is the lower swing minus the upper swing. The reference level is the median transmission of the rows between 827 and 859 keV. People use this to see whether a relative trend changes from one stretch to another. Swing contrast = 0.2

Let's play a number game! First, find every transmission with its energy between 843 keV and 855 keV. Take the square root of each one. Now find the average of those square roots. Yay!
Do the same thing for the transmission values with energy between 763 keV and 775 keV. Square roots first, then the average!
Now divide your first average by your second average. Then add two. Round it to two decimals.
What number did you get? 2.75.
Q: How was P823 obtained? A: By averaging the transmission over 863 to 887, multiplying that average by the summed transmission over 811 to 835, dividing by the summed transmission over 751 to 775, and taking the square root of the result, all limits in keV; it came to 19.5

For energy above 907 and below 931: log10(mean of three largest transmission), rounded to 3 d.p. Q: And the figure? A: 2.629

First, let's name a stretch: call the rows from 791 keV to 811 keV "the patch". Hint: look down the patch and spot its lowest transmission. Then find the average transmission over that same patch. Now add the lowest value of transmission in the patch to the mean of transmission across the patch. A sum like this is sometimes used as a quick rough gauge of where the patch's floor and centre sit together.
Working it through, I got 900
